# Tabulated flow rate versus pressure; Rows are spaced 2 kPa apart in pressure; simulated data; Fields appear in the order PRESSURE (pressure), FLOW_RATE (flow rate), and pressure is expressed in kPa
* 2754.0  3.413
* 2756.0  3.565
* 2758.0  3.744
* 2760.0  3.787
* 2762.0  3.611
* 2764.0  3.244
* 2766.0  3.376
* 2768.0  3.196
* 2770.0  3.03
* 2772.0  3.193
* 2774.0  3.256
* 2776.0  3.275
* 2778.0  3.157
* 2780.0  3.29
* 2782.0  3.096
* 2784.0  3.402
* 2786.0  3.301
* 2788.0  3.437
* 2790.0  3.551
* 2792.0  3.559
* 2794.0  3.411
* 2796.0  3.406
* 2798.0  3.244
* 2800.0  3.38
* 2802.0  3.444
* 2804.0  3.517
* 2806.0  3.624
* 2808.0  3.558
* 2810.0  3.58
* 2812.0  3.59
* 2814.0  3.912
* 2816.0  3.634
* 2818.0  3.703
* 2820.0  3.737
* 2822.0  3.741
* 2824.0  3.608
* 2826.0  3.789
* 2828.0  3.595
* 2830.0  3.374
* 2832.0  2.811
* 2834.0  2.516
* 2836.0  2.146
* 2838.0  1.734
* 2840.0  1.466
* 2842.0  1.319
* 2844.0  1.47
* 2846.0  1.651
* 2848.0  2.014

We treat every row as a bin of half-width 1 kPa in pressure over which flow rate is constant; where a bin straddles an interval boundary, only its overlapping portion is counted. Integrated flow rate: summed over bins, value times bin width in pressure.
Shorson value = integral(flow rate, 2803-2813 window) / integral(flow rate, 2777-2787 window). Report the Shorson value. 1.10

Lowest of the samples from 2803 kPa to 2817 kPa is 3.517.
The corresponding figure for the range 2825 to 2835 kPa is 2.516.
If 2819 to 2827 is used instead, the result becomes 3.608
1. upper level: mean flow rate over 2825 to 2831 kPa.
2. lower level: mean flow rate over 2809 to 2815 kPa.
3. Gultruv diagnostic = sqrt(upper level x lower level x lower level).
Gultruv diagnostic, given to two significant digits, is 7.0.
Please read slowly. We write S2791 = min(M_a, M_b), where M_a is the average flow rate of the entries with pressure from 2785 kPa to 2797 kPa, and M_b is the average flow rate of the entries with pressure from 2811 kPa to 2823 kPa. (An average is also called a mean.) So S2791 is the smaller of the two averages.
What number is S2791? 3.44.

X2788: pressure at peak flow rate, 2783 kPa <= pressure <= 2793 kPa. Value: 2792.0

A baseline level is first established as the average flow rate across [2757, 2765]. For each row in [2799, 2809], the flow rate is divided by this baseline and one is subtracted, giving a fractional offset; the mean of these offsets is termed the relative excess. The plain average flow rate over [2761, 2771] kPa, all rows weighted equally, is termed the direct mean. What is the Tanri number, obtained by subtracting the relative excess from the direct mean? 3.32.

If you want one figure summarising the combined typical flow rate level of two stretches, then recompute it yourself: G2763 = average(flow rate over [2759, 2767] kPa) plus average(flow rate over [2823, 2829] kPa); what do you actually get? 7.17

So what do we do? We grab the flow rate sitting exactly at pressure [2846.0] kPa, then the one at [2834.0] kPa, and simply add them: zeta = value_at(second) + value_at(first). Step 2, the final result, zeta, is 4.2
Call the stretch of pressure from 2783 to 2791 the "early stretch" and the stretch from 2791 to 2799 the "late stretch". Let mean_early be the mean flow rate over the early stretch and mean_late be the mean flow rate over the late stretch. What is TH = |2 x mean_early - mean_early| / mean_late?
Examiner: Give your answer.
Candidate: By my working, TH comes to 1.01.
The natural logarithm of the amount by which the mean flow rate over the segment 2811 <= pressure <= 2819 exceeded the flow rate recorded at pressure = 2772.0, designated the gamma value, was -0.7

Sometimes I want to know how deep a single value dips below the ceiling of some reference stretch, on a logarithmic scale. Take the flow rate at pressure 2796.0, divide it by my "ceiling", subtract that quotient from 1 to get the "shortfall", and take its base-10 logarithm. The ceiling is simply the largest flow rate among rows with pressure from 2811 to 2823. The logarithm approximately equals -0.9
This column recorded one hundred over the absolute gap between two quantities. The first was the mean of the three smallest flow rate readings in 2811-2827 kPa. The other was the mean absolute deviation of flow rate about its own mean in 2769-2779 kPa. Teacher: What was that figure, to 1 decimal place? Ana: 28.3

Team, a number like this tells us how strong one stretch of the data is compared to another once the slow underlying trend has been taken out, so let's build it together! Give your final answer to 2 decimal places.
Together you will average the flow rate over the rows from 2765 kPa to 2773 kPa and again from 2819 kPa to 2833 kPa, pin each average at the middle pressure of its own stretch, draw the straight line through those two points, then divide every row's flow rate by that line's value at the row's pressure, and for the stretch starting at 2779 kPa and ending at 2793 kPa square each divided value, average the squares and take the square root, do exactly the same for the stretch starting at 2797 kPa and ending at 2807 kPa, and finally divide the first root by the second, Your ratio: 1.01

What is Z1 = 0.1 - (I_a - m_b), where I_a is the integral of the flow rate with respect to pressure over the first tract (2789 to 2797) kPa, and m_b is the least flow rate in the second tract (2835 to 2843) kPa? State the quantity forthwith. -26.4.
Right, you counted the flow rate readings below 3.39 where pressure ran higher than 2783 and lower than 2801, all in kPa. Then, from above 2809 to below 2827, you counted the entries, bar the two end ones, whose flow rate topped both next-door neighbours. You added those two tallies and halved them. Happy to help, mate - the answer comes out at 2.5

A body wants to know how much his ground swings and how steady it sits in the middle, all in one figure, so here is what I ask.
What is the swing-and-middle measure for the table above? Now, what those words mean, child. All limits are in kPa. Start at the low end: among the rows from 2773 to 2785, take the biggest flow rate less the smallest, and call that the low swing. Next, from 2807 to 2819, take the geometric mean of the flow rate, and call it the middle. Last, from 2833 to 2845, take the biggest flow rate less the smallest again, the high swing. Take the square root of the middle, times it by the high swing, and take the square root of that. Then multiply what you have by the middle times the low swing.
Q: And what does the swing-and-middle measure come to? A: 1.7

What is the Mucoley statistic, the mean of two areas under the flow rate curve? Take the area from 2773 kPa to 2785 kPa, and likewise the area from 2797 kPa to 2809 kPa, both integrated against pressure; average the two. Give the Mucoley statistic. 40.2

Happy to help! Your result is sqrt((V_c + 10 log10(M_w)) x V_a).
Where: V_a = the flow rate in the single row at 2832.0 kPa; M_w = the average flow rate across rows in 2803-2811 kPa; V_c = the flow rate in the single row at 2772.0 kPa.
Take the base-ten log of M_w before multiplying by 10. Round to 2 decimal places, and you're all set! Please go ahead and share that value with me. 4.95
